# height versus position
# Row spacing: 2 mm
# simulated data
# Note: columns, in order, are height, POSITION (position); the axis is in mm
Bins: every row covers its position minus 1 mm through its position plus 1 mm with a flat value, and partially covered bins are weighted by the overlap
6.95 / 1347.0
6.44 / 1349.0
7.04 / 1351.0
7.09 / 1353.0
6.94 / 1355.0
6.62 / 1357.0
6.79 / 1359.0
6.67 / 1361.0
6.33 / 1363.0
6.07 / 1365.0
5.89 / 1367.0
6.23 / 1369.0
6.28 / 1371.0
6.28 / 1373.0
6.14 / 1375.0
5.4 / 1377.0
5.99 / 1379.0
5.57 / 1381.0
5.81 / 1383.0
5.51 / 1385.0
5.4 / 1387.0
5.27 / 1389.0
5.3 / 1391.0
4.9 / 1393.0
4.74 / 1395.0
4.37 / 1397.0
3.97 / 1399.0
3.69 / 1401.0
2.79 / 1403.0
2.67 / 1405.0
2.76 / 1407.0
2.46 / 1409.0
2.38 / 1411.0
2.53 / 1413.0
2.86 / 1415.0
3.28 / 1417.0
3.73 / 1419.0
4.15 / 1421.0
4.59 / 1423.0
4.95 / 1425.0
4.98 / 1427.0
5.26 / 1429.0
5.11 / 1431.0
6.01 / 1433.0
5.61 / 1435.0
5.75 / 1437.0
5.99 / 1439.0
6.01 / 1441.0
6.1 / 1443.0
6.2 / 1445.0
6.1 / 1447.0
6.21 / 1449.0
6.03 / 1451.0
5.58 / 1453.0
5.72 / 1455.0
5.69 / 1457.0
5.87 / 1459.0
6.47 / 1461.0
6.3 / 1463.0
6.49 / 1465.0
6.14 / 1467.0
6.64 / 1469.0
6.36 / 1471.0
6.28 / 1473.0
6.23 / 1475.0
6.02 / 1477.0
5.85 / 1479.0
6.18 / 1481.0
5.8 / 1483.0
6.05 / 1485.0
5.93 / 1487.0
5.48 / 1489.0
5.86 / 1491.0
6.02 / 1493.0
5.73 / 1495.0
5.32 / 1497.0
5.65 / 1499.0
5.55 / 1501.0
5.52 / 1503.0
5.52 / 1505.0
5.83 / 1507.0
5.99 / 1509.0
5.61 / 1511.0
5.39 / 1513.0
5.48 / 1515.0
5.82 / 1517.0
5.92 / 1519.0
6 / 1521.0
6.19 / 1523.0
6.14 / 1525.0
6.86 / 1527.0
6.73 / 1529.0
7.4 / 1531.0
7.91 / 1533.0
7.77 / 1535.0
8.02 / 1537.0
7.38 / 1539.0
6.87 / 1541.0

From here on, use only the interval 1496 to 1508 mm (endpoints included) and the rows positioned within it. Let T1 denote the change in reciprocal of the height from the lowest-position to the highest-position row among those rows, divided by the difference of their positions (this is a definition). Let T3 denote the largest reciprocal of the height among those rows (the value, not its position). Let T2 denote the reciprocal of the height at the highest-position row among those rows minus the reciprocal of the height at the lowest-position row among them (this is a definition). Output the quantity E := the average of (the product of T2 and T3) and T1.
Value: -0.002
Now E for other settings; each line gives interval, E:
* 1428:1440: -0.003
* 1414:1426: -0.033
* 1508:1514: 0.004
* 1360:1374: 0.001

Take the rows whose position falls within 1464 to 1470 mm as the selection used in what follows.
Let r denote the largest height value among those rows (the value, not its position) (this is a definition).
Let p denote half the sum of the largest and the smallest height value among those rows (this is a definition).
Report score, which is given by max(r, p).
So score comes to 6.64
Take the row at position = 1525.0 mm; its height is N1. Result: 6.14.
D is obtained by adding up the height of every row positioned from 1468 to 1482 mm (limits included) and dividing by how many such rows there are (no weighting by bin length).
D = 6.2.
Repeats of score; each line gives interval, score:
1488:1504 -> 6.02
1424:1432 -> 5.26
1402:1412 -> 2.79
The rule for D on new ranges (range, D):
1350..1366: 6.7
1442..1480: 6.1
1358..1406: 5.3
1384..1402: 4.8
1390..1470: 4.9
